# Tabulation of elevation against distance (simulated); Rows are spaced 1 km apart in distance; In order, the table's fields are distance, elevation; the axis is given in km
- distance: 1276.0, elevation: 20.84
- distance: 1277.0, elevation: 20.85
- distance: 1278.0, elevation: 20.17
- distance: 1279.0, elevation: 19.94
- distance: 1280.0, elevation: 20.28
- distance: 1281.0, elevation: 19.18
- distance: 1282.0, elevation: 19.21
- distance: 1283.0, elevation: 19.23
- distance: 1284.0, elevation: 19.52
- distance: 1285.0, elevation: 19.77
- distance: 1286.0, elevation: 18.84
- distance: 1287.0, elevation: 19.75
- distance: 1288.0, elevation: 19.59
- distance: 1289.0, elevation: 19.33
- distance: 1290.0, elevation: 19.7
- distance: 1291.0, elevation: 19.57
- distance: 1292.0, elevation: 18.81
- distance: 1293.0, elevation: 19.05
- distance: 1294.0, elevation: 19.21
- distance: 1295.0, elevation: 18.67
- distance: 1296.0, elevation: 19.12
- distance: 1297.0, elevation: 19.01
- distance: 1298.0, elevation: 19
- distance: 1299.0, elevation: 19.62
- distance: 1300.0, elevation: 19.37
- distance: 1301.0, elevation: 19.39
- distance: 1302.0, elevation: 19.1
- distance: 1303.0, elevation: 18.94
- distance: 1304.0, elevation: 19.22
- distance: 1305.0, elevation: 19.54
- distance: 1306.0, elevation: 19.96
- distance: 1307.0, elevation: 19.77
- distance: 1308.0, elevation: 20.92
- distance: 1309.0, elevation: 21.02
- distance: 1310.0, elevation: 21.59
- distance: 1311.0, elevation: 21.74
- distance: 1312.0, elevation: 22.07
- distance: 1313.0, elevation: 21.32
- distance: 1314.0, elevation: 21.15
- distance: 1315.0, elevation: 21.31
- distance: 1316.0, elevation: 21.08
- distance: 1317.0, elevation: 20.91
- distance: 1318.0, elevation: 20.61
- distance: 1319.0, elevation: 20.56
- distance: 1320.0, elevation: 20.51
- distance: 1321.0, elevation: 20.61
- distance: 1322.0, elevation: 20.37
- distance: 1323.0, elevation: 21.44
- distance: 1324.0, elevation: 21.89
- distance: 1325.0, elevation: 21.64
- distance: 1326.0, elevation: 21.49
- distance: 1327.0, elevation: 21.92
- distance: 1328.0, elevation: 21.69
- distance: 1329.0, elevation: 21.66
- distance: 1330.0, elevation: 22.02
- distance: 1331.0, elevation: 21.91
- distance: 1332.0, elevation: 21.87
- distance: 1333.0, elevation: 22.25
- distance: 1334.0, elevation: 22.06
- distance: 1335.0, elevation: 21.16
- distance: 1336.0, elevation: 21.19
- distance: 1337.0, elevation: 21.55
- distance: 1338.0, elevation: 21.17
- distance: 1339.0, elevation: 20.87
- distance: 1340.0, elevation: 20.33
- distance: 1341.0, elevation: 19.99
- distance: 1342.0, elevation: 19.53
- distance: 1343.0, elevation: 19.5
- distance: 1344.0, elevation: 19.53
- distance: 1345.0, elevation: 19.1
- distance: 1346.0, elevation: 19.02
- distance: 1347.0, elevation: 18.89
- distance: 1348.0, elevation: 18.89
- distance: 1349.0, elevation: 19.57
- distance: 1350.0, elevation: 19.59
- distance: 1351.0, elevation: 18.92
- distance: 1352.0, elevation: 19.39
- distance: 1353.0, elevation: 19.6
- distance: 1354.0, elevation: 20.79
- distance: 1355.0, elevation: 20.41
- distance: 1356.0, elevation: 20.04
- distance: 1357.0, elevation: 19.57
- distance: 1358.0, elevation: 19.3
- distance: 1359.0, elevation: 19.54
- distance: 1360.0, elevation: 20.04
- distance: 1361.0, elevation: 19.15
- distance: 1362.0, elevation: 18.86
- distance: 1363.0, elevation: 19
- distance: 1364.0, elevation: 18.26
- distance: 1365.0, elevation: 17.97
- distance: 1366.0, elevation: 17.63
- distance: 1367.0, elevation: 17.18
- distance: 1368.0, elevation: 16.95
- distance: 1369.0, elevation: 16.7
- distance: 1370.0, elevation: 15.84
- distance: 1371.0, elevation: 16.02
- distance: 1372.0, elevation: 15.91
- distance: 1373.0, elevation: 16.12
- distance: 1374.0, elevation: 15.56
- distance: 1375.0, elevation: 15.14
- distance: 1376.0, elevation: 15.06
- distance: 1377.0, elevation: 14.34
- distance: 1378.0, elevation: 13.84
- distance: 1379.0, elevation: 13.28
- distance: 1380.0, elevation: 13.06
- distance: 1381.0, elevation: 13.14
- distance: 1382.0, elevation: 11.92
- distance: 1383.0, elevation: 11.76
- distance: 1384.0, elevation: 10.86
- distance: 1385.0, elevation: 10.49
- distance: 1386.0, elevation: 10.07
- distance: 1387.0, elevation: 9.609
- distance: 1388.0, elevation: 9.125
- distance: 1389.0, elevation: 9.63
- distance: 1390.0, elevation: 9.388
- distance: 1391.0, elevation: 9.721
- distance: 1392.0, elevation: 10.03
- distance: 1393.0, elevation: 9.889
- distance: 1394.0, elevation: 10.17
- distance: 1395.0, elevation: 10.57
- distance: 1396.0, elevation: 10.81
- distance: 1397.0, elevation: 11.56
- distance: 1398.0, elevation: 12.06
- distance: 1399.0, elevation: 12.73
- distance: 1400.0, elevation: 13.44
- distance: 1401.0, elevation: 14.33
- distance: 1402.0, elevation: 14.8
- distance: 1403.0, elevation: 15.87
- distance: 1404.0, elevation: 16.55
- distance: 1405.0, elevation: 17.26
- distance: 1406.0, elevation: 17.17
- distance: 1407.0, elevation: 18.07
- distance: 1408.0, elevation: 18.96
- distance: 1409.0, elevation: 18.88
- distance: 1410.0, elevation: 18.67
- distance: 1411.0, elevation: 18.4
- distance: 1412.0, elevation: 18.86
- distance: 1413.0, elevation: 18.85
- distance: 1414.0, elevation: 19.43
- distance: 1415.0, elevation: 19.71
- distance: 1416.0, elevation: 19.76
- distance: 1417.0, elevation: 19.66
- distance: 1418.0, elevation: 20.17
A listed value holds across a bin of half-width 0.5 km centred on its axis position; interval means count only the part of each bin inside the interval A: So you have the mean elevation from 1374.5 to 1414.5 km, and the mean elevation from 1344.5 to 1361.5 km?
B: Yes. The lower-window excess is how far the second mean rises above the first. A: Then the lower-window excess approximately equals 6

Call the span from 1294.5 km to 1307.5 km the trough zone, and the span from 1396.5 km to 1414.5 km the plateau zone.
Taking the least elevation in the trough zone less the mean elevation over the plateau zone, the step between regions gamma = 2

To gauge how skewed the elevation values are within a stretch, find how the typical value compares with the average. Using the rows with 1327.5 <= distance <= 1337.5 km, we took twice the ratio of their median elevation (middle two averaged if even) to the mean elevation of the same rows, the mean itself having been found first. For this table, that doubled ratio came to 2.00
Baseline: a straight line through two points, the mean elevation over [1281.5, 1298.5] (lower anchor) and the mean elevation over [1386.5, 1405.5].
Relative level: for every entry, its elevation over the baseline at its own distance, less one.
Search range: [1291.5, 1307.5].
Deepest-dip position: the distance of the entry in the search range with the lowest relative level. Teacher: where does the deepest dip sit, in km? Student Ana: 1292.0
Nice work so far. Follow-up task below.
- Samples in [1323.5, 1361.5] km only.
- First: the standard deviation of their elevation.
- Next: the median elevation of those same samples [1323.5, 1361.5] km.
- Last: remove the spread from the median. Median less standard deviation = 19.1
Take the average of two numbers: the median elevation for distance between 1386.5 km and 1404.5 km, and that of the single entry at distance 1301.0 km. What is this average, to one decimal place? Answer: 15.0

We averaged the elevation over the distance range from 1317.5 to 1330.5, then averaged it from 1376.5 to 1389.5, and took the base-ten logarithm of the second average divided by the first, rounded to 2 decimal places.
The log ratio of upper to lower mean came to -0.26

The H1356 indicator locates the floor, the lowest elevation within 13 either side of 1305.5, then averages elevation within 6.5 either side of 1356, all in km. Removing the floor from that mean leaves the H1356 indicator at 1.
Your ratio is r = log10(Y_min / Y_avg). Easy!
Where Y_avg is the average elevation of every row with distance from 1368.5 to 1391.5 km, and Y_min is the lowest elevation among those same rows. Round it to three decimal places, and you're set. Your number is -0.150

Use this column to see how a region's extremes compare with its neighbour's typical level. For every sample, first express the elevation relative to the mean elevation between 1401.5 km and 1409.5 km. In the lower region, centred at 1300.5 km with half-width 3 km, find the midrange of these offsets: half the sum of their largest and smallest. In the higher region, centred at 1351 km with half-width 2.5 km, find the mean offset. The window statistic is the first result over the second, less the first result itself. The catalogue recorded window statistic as -1.1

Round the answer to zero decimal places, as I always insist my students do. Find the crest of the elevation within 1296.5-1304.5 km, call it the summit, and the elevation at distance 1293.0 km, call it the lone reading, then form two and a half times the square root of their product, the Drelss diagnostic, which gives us 48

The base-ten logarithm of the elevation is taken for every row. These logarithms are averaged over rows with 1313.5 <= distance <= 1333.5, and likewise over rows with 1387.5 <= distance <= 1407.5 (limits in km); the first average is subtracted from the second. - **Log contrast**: -0.24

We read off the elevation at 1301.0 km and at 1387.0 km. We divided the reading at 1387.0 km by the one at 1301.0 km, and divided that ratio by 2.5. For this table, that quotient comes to 0.20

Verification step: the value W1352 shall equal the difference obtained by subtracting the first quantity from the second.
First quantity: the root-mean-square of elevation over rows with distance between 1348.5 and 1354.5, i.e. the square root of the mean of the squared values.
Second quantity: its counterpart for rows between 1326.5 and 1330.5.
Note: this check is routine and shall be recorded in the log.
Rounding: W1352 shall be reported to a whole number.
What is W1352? 2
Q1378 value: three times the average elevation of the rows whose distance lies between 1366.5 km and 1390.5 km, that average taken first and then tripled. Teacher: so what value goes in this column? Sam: 40.1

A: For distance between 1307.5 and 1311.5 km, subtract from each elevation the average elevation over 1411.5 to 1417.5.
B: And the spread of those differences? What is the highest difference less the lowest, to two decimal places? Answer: 0.82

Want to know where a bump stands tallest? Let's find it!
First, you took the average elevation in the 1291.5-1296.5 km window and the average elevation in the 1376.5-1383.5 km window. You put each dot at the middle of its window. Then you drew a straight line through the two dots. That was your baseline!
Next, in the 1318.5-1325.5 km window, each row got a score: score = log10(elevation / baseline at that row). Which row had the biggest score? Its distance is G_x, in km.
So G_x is 1324.0 km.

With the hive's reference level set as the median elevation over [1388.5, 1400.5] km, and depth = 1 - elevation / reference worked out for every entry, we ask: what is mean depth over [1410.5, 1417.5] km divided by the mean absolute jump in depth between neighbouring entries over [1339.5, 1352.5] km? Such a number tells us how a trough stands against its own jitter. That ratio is -31.9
